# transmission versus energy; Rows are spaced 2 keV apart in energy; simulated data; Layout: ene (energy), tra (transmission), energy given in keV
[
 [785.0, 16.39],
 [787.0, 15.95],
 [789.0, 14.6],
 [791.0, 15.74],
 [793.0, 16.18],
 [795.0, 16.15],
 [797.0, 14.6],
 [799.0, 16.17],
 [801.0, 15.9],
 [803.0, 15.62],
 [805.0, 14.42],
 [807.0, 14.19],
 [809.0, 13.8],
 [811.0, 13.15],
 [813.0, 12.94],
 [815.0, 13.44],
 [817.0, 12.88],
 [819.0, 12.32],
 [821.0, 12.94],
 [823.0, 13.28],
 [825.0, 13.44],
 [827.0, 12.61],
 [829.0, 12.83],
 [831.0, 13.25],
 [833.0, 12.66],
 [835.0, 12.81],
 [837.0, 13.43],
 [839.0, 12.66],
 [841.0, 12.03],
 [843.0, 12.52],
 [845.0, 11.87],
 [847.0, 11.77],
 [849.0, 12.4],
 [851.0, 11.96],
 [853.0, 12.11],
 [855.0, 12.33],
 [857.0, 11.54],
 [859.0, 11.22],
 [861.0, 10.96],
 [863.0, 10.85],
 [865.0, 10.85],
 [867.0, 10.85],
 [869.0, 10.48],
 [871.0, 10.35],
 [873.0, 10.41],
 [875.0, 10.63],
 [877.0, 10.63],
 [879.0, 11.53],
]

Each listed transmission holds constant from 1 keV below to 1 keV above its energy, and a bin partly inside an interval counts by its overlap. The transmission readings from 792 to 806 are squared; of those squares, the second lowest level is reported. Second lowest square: 213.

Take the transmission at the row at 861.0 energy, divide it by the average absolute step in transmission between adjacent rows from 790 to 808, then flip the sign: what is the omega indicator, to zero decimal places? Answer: -16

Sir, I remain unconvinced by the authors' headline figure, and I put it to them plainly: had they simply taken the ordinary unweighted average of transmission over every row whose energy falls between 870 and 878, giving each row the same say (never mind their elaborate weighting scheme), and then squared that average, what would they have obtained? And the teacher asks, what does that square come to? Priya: 110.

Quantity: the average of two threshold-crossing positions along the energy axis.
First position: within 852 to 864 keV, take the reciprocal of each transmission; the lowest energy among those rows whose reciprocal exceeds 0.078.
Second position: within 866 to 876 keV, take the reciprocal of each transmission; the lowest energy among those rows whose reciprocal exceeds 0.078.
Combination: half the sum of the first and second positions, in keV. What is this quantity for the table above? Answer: 860 keV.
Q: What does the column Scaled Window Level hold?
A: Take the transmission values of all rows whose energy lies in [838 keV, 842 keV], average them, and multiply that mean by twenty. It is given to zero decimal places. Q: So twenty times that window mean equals 247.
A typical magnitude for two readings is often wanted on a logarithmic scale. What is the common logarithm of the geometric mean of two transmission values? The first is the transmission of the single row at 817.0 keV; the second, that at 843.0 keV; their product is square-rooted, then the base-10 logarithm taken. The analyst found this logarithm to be 1.10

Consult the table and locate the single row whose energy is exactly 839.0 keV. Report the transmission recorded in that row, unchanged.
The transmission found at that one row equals 12.66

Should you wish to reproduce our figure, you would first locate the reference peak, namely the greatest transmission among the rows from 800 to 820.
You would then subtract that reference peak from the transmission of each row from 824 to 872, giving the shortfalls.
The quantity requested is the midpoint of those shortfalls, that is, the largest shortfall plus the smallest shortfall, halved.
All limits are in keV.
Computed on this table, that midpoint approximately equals -4.0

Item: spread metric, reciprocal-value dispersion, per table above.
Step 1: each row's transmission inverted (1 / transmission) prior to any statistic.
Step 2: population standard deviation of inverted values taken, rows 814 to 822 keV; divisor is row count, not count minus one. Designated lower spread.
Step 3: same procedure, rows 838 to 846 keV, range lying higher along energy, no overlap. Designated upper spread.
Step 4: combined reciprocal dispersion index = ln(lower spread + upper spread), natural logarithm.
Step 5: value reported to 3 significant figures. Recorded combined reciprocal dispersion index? -5.38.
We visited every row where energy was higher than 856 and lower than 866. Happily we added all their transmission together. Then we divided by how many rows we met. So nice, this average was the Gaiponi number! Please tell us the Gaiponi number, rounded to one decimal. 11.1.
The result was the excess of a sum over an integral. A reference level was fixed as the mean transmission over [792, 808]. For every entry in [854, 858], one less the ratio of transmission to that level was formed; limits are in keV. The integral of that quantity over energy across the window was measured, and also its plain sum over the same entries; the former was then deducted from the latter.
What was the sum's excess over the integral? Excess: -0.45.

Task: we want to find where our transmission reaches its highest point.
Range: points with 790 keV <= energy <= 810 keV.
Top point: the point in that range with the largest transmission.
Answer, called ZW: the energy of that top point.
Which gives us 793.0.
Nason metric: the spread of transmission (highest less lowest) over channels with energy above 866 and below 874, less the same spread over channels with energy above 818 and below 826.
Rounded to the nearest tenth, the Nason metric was -0.6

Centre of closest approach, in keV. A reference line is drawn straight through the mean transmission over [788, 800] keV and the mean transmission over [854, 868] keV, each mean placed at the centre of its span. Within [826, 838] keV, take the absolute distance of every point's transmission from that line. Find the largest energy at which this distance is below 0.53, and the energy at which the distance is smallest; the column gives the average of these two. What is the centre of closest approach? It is 833 keV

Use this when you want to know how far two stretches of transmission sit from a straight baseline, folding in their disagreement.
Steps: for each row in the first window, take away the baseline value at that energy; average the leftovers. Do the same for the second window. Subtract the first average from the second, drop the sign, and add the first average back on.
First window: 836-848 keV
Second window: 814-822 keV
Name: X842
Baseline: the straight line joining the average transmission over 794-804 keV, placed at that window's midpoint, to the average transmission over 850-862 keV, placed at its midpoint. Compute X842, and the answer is 0.88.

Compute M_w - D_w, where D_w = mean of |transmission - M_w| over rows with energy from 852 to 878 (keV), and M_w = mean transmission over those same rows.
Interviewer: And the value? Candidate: 10.5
